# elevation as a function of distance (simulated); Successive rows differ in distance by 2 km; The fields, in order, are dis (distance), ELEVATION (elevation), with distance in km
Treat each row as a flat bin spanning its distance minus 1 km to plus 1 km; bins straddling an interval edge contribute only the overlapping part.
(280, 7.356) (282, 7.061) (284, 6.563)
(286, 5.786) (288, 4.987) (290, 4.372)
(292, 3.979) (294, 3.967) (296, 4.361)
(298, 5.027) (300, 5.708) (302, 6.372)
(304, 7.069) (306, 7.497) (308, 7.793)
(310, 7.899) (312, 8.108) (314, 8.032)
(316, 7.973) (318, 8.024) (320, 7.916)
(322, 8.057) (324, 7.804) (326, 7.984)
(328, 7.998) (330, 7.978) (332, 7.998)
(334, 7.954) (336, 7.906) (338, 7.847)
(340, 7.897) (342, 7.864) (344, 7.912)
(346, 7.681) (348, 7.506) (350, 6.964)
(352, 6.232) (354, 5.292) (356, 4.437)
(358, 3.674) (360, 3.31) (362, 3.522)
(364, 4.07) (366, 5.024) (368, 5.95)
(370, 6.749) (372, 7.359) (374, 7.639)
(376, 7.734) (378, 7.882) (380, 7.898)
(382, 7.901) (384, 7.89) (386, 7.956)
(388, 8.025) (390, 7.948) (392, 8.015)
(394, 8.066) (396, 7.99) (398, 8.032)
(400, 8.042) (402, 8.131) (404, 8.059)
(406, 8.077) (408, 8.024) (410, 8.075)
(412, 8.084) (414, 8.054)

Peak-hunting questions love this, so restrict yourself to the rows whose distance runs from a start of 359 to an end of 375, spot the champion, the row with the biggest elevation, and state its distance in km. 374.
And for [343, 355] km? 344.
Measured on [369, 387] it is 386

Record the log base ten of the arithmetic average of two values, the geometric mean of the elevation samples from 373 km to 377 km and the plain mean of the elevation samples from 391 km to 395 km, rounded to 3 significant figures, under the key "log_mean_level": 0.896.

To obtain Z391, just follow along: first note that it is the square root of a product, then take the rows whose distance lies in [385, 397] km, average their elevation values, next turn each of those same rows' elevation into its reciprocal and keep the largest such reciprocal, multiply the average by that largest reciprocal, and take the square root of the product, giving 1.00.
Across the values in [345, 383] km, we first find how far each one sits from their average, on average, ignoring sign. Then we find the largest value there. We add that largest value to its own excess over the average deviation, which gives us 14.3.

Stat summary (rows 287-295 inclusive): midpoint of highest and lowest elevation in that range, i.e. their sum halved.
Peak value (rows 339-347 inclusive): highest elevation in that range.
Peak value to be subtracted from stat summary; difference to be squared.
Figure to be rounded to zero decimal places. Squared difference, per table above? 12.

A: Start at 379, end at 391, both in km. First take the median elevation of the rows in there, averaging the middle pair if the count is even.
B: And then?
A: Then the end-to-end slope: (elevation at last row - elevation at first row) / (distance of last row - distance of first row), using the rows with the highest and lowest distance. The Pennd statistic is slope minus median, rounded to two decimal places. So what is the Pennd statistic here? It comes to -7.92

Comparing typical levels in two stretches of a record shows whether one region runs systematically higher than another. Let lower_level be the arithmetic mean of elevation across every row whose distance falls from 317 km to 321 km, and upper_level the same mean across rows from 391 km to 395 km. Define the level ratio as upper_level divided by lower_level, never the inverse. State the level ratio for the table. 1.01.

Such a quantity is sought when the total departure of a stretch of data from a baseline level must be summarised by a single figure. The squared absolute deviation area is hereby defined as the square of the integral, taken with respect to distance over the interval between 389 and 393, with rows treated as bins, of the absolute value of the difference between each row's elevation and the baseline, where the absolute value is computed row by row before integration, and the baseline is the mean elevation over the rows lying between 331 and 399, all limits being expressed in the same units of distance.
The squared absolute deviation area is 17.2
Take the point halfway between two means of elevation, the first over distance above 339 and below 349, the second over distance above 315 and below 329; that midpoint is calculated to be 7.9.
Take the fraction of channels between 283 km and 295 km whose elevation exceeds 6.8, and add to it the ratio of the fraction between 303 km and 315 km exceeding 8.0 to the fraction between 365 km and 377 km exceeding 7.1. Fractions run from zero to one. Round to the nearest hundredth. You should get 0.67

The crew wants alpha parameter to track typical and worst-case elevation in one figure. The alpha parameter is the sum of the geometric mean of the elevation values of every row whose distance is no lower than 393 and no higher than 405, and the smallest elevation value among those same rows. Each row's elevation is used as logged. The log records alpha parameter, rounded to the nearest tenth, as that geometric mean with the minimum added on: 16.0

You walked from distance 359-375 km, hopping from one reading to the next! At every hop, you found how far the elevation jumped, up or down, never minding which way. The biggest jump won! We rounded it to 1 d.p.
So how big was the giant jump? 1.0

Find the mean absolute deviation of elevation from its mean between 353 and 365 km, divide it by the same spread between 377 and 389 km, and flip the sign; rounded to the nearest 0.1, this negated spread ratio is -12.6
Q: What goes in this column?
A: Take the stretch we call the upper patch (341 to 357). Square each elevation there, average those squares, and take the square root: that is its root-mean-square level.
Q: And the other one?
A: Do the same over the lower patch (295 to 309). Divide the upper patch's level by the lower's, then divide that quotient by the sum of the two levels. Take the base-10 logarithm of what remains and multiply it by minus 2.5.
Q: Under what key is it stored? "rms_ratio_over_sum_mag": 2.73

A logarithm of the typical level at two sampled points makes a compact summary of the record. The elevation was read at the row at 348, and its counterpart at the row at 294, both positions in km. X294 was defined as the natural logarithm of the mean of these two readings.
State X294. 1.75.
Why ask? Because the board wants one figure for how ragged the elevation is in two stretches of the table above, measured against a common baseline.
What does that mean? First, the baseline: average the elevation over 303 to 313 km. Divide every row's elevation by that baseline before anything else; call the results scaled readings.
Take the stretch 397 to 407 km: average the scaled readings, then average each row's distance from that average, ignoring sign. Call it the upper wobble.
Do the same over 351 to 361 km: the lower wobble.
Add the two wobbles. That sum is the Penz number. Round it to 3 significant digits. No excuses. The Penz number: 0.126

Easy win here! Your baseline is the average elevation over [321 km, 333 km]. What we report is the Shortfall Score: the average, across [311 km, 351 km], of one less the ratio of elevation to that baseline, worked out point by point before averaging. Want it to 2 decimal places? 0.01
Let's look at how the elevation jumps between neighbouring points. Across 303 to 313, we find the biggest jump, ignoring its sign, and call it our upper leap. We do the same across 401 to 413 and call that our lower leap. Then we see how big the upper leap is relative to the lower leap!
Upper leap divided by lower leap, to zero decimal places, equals 6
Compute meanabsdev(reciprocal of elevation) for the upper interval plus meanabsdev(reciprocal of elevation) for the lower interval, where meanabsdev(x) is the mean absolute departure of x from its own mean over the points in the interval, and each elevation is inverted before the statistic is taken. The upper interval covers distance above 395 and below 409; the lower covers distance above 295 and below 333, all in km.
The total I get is 0.022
